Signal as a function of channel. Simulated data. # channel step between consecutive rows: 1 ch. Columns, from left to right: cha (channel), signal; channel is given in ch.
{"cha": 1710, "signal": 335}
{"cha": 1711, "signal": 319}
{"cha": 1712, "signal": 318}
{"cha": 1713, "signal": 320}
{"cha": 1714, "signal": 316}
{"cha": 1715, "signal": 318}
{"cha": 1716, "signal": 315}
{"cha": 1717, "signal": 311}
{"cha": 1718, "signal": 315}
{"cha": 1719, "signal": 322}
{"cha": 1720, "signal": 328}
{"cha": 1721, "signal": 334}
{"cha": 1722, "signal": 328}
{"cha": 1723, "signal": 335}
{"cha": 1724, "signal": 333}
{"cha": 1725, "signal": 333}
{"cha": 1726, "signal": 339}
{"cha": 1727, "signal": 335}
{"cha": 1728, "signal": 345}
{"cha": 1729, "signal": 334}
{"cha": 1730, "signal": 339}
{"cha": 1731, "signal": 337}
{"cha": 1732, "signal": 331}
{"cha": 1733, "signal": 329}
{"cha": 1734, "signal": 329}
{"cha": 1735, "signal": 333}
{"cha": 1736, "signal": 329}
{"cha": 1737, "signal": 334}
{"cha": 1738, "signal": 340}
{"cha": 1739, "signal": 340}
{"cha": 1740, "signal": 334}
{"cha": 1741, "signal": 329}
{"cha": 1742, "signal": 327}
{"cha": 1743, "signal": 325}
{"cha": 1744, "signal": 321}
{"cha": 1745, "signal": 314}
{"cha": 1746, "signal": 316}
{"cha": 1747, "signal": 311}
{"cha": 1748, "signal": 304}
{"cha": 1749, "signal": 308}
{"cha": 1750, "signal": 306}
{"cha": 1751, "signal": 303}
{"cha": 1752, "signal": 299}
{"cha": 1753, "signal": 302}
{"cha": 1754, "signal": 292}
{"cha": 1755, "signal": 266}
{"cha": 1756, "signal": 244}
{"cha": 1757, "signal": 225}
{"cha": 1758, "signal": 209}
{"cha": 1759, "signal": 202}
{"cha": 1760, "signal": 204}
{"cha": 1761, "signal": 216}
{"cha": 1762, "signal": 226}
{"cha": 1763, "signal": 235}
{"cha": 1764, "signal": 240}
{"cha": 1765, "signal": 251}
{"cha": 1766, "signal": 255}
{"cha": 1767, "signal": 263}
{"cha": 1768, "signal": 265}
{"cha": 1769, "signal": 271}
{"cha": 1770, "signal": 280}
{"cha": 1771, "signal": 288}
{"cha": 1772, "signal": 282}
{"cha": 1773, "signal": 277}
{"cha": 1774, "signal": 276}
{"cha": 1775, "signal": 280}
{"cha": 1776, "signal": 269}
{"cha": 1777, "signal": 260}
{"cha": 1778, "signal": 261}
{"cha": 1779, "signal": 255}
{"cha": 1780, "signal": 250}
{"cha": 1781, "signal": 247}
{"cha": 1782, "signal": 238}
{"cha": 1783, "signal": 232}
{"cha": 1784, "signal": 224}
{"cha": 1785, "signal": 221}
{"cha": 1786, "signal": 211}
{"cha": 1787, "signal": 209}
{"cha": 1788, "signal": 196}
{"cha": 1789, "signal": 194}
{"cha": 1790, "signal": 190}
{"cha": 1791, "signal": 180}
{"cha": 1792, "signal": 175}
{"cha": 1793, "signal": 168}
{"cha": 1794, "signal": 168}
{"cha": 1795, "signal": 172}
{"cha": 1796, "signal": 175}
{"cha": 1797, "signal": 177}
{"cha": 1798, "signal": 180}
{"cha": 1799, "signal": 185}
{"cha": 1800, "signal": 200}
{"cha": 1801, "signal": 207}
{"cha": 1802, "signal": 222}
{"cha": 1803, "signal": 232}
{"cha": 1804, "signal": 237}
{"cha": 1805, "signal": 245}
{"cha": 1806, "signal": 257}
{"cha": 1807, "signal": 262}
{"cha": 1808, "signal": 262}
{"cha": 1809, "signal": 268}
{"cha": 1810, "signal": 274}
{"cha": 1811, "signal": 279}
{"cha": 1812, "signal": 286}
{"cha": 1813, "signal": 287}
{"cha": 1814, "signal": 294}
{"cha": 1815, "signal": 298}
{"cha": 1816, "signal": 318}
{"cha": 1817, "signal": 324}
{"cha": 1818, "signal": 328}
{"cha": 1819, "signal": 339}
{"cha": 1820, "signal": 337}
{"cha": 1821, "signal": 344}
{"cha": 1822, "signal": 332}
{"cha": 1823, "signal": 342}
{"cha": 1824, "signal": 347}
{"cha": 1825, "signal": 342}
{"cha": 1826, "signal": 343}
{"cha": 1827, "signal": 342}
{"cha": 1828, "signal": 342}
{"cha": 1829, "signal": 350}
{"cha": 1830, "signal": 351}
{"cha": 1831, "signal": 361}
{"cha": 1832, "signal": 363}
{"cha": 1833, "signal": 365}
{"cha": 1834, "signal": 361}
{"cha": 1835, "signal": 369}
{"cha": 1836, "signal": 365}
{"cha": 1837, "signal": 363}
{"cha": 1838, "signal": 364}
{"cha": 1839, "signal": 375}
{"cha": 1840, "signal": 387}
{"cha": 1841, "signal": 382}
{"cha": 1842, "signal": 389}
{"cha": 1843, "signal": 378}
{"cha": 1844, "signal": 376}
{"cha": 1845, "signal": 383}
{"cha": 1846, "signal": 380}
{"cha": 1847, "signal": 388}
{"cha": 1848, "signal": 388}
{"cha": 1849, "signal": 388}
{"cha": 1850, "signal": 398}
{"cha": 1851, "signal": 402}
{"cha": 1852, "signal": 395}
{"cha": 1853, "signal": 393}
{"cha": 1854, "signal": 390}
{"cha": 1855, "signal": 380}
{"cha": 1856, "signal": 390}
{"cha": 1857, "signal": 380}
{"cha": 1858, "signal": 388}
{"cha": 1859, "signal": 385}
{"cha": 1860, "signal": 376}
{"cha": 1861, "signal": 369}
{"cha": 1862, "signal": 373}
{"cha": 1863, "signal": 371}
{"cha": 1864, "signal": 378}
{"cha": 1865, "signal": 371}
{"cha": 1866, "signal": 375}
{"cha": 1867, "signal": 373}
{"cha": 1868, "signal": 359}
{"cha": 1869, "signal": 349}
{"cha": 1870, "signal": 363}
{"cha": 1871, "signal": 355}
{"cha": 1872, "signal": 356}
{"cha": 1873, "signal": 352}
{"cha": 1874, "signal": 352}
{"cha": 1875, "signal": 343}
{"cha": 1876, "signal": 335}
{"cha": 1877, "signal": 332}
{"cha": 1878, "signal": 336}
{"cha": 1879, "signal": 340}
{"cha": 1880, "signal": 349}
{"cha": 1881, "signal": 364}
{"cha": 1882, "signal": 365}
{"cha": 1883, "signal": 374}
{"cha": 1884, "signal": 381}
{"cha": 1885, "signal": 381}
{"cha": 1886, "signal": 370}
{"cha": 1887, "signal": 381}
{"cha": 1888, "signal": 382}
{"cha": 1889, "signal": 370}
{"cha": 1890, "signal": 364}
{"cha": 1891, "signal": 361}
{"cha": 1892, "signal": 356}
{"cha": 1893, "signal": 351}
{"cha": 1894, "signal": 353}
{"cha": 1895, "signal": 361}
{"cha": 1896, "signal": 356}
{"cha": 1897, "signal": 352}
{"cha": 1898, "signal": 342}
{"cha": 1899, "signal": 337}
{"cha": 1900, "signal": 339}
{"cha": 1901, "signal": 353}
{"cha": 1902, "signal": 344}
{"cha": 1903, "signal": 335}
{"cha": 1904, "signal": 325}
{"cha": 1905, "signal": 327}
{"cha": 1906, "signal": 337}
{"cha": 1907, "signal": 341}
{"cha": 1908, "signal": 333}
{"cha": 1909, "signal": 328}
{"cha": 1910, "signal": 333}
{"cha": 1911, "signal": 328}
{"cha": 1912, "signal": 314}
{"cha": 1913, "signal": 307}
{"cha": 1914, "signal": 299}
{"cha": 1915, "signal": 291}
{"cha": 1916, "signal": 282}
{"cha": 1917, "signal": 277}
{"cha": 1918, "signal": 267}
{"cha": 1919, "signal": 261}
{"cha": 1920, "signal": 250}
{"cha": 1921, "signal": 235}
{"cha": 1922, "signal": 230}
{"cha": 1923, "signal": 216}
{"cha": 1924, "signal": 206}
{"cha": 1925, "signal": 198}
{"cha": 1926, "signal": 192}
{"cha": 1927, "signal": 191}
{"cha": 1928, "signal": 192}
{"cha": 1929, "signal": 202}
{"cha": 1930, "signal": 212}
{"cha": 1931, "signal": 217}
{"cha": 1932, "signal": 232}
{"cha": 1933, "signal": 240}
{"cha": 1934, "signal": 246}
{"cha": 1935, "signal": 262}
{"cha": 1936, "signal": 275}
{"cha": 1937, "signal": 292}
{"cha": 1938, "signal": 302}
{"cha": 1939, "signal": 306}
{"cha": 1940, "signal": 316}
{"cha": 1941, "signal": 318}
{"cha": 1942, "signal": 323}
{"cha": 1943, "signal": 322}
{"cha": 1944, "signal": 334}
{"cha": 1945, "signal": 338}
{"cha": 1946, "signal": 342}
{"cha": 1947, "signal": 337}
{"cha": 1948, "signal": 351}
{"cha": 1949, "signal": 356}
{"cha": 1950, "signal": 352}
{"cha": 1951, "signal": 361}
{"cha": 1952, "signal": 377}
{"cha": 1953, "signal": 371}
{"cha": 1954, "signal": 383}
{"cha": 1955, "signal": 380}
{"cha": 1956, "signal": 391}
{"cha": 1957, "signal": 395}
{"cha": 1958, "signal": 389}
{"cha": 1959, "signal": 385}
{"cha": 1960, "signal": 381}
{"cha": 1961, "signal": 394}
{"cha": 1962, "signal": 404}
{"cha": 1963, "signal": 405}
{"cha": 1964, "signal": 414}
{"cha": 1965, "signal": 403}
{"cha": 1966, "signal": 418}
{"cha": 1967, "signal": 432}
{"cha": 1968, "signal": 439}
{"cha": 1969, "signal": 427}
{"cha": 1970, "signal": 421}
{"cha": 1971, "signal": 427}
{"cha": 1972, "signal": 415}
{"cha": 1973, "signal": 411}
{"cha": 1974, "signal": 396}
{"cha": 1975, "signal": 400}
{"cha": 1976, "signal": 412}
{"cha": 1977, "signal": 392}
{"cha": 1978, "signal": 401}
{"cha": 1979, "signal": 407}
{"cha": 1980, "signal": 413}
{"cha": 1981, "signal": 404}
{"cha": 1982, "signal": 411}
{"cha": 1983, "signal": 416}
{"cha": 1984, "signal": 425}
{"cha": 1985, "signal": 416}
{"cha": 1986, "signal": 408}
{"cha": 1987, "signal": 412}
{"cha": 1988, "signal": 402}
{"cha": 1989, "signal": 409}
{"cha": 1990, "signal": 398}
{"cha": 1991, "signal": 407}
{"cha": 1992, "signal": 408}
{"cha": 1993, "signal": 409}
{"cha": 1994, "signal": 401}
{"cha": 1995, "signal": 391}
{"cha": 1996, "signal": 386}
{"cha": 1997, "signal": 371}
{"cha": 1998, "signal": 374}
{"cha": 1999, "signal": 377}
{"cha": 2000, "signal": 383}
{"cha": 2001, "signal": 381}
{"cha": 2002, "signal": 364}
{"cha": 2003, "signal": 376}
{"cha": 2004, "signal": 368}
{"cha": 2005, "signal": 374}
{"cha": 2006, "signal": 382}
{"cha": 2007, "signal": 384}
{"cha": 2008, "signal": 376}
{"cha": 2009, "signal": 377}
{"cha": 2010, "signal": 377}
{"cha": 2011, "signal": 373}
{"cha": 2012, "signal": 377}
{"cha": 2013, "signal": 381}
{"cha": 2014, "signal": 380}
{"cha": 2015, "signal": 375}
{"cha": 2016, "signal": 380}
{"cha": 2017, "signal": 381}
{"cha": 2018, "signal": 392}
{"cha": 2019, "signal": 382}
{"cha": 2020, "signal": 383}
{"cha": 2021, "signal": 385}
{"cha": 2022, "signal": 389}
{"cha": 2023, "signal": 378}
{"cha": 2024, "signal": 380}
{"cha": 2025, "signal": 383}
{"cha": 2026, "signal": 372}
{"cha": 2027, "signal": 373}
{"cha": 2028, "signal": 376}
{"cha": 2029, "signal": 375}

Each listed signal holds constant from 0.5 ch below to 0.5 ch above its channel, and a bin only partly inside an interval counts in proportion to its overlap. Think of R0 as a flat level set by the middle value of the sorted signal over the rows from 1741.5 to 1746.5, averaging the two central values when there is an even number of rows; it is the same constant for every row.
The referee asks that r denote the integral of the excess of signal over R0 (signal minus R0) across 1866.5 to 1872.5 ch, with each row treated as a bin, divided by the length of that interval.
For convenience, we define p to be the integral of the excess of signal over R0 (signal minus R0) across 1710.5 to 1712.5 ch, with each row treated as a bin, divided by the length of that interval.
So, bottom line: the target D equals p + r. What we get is 36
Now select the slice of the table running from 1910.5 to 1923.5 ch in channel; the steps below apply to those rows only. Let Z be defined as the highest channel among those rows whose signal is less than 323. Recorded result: 1923 ch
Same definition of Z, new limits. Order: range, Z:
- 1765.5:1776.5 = 1776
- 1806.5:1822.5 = 1816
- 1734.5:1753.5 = 1753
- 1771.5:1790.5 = 1790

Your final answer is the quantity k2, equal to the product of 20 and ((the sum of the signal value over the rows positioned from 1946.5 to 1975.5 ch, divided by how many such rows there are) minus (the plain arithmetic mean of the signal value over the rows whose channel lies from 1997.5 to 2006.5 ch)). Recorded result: 364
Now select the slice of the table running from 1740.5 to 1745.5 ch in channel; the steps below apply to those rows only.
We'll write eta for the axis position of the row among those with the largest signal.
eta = 1741 ch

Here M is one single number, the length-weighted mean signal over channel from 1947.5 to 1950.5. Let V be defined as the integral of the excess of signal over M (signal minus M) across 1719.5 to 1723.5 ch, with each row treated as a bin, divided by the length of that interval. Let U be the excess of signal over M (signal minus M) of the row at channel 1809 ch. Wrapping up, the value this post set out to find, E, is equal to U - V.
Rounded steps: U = -85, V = -22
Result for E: -63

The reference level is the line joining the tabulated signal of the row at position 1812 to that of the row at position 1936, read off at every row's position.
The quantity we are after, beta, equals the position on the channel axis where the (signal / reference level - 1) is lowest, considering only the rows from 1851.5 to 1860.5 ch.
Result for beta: 1860 ch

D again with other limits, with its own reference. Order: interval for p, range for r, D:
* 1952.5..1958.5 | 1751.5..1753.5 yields 43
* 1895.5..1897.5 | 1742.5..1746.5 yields 31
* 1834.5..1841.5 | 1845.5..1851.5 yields 121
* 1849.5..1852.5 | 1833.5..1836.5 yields 121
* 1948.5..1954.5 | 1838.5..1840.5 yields 106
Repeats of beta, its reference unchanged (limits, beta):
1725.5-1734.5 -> 1733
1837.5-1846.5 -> 1838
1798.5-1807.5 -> 1799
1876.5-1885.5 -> 1877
